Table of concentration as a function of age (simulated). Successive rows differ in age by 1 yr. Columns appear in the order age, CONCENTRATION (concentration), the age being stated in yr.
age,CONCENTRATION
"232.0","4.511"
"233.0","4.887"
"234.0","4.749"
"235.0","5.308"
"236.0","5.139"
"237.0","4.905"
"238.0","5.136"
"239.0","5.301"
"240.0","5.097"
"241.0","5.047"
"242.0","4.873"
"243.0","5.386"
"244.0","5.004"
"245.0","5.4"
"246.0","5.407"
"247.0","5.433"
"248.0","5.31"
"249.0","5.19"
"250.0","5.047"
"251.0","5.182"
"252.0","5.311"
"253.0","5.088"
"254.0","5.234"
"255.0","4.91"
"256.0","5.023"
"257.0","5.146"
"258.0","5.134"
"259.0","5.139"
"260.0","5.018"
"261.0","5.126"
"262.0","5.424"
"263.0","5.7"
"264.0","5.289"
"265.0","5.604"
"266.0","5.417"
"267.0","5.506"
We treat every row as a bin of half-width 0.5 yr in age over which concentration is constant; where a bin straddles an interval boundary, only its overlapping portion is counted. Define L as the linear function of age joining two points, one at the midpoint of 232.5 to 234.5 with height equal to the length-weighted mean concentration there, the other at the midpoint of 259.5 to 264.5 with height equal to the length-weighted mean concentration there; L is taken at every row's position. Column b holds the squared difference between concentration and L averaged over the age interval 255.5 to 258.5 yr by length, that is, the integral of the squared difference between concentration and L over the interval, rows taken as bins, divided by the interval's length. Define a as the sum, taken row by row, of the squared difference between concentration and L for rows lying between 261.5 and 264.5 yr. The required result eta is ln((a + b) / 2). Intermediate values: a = 0.15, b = 0.02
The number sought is -2.5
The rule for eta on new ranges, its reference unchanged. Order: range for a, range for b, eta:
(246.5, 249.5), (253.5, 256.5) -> -2.1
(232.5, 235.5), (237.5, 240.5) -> -1.9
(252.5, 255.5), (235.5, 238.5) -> -2.7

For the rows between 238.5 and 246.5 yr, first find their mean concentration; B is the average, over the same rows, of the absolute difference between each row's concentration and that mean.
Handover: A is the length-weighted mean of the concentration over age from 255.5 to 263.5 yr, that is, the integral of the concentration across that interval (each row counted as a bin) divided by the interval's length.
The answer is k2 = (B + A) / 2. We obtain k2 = 2.70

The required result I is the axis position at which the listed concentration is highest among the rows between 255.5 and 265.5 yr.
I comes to 263.0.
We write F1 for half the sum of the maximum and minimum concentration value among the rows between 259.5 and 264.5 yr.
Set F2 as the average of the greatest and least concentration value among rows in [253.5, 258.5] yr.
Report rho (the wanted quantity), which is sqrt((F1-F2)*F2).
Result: 1.2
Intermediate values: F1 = 5.36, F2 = 5.07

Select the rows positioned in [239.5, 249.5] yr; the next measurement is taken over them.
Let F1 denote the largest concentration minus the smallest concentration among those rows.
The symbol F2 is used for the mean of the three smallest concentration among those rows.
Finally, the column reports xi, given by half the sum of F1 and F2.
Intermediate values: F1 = 0.6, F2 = 4.97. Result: 2.77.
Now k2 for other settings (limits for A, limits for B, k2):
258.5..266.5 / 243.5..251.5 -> 2.74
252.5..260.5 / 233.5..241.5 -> 2.61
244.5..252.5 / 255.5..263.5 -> 2.73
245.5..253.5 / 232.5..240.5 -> 2.70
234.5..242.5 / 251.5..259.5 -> 2.59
